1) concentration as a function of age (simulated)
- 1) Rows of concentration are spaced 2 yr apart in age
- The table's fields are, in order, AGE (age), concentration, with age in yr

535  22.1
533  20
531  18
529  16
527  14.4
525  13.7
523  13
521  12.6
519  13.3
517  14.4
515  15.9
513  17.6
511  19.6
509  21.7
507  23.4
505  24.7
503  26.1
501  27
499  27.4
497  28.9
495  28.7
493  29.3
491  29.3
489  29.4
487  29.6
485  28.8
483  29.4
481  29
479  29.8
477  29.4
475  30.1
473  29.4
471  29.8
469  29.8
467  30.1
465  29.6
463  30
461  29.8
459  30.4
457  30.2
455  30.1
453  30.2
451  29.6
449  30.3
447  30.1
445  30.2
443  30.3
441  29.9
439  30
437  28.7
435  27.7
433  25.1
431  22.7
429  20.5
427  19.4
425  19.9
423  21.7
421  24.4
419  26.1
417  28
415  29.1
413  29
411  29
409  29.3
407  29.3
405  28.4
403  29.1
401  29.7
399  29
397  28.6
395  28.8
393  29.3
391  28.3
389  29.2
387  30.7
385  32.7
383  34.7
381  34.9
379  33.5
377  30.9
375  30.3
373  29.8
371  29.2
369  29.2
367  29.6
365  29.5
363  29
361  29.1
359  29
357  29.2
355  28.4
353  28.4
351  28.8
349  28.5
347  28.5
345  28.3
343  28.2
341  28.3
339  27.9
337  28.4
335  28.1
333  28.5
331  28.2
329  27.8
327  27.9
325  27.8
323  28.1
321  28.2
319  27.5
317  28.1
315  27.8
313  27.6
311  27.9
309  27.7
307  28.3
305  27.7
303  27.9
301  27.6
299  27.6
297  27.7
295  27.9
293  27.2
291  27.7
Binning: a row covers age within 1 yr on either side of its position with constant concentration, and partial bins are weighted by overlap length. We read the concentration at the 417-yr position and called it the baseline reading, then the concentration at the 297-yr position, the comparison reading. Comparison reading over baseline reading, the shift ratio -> 0.99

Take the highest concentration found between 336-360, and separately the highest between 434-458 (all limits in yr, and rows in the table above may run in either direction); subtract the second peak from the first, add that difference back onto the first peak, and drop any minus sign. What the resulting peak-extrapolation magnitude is 28.1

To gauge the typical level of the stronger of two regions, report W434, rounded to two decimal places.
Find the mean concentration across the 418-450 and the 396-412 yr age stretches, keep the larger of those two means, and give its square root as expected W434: 5.39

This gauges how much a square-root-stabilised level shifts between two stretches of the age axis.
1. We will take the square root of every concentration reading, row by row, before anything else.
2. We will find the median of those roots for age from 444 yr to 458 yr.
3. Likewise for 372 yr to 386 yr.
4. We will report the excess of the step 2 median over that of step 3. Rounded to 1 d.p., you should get -0.2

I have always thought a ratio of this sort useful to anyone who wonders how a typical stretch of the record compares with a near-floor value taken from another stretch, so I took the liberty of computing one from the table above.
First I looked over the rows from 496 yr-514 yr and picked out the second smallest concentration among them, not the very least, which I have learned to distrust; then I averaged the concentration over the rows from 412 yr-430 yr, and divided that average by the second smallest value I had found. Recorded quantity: 1.24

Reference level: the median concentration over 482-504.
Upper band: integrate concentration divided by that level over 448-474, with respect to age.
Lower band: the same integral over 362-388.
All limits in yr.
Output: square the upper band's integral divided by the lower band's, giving 0.9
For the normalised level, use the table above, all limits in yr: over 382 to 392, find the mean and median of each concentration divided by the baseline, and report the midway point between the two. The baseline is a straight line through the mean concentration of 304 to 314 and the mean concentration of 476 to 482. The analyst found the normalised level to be 1.08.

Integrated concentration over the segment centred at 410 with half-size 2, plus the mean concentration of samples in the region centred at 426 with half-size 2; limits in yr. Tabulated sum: 136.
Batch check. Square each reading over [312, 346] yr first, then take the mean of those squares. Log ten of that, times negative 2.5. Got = -7.2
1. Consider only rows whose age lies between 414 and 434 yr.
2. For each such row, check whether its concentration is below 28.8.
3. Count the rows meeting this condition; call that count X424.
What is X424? 9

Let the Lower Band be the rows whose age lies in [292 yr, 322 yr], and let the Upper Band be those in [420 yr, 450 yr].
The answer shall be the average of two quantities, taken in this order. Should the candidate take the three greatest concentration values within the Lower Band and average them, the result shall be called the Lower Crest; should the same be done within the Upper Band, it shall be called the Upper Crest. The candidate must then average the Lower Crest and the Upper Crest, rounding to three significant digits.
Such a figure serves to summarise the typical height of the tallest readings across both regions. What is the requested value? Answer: 29.2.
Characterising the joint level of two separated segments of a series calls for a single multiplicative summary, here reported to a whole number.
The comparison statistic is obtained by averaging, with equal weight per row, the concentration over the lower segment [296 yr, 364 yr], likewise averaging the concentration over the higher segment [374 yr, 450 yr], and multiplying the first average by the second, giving 800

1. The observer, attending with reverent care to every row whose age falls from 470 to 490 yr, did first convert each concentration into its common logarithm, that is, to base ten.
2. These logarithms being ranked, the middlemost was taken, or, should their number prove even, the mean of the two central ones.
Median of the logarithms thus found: 1.47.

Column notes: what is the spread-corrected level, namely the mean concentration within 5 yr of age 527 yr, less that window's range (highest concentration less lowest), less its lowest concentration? -3.0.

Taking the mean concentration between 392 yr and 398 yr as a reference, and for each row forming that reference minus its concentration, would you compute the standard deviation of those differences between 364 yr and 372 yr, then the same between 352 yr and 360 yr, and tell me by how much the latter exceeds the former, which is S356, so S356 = 0.2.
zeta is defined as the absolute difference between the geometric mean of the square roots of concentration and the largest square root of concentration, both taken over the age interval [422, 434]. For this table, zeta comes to 0.4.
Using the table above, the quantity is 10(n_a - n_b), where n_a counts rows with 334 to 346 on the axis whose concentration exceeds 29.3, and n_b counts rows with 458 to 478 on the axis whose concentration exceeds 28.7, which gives -100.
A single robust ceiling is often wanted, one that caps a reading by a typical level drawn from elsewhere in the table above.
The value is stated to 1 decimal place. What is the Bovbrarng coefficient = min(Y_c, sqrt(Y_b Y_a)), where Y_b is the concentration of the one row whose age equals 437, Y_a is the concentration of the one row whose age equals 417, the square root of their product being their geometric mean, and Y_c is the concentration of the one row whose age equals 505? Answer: 24.7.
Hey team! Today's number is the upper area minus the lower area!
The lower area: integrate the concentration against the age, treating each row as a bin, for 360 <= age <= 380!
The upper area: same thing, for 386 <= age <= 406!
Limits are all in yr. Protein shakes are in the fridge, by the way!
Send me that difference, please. -18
